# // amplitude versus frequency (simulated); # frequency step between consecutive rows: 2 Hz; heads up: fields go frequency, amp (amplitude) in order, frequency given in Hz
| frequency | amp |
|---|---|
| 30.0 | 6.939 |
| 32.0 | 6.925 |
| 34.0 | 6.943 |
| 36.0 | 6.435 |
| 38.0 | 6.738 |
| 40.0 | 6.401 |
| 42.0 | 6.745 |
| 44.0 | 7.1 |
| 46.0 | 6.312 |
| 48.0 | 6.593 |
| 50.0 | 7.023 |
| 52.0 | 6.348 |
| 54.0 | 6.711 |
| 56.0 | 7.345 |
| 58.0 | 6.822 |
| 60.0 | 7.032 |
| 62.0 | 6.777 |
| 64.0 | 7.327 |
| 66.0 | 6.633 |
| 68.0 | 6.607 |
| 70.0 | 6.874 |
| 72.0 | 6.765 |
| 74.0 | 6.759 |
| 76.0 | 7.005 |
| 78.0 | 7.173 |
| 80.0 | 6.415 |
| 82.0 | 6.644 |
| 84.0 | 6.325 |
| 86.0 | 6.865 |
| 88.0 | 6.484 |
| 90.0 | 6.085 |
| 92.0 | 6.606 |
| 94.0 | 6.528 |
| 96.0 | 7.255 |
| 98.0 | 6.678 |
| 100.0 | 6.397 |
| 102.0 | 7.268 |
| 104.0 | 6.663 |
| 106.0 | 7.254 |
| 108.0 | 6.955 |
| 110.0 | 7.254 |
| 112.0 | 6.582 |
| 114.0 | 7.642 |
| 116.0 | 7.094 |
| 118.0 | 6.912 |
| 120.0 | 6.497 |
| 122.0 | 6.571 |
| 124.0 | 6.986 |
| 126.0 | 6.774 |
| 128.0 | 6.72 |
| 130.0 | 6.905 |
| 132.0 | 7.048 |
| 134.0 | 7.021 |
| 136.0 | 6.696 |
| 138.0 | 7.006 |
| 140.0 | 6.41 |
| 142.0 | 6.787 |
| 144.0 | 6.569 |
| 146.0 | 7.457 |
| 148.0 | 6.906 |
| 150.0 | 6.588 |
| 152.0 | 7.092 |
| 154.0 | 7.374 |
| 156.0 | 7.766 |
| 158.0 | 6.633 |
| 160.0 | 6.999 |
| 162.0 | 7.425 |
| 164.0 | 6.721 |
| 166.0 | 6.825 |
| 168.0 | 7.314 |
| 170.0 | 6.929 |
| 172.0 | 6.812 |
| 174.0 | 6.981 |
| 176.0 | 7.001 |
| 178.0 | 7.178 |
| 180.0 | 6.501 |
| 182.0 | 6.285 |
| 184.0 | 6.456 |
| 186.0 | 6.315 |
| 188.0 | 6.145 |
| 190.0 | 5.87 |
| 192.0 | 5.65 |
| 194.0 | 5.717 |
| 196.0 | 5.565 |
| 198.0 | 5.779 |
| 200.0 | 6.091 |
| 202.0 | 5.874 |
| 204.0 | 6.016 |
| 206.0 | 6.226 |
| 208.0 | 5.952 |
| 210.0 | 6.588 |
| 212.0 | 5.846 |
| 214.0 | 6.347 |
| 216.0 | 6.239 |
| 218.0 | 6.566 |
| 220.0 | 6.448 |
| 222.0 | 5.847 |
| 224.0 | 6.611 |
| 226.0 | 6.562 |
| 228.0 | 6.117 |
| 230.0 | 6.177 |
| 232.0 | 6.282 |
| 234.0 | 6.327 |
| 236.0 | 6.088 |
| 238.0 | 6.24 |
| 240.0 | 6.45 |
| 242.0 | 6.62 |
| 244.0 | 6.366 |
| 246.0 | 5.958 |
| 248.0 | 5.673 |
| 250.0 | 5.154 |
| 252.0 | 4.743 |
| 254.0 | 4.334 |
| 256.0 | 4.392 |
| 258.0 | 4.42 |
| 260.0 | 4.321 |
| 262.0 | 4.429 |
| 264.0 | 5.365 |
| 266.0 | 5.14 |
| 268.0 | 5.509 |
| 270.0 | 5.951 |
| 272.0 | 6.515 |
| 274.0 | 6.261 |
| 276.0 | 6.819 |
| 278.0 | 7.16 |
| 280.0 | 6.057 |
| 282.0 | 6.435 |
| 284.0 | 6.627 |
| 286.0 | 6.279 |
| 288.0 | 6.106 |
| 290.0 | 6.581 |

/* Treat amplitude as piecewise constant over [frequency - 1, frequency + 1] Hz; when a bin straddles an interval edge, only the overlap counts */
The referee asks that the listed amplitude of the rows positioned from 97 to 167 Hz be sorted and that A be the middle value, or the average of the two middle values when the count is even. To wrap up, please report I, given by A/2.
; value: 3.45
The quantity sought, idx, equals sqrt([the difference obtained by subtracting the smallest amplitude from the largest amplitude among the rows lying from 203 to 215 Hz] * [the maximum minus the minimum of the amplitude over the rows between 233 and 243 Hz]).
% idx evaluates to 0.6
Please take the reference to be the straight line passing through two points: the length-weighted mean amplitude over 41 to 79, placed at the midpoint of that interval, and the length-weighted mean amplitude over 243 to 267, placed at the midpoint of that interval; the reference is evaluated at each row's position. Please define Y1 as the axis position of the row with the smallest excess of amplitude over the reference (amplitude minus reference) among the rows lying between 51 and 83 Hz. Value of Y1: 52.0 Hz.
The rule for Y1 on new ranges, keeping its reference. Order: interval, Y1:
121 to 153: 122.0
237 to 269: 254.0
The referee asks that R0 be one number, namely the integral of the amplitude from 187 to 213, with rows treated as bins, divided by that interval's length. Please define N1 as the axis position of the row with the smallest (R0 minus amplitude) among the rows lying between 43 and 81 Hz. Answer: 56.0 Hz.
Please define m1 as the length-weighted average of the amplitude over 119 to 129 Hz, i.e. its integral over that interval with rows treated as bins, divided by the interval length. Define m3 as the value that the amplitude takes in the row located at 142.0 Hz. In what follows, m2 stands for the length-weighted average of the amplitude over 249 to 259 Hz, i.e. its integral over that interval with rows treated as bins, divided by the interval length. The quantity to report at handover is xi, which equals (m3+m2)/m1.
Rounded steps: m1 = 6.7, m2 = 4.61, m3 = 6.787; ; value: 1.70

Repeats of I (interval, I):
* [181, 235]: 3.09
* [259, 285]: 3.03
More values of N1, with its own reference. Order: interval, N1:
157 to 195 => 162.0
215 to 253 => 242.0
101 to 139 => 114.0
